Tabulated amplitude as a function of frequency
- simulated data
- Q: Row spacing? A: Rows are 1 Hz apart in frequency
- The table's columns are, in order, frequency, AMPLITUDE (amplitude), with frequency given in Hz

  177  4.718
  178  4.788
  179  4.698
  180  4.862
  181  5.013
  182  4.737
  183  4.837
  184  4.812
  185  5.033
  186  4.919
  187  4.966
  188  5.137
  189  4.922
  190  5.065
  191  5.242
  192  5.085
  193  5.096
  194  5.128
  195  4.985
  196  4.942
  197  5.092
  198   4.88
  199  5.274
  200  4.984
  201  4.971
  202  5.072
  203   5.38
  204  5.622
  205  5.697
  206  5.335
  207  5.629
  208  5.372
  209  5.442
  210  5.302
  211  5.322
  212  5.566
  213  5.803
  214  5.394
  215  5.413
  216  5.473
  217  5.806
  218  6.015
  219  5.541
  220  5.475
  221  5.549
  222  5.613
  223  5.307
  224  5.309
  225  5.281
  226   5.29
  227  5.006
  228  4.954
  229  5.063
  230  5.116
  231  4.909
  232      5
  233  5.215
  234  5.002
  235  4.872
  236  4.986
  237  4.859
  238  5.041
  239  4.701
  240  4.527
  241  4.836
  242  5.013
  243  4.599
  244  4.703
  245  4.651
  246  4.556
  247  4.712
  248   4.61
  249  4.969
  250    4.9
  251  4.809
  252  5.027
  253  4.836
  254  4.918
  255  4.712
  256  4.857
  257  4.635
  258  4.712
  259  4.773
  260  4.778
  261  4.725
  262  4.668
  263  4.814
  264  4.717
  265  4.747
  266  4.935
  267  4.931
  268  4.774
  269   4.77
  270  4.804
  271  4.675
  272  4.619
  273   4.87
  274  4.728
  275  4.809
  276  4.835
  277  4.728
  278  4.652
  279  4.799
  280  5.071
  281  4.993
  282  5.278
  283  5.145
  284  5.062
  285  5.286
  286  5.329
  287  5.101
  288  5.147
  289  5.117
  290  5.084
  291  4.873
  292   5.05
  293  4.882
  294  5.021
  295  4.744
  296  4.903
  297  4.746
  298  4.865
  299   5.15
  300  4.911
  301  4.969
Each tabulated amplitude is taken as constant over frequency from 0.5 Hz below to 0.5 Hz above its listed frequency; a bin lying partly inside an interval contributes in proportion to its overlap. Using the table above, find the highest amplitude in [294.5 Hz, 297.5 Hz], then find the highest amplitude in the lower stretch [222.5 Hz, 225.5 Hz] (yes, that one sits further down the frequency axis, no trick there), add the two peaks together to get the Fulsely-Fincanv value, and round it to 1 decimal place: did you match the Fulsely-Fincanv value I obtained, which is 10.2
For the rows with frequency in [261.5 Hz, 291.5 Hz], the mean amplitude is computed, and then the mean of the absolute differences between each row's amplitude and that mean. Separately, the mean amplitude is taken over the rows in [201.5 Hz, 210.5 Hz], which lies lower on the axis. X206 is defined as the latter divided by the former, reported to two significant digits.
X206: 31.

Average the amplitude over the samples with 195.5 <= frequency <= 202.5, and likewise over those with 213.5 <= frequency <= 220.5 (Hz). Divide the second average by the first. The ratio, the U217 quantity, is 1.11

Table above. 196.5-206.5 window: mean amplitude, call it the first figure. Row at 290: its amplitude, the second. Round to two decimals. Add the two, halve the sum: 5.16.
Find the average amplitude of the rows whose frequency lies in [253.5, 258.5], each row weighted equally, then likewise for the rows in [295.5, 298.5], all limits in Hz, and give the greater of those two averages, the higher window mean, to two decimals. 4.84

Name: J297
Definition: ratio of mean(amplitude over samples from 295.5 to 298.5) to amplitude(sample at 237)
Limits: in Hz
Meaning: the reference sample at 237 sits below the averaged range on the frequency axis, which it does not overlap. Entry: 1.00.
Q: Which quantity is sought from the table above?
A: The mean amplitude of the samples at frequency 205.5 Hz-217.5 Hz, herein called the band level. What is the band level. 5.49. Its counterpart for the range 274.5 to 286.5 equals 5.00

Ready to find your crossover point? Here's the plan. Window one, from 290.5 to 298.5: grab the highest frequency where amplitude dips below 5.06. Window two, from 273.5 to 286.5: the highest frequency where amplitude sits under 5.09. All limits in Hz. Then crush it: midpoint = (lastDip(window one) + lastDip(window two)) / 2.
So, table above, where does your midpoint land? 291.0 Hz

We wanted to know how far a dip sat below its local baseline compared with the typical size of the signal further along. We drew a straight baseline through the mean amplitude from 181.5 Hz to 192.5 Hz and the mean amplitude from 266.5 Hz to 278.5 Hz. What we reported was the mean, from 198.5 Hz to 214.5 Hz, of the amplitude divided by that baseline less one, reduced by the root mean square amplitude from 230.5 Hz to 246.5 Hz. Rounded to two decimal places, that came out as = -4.75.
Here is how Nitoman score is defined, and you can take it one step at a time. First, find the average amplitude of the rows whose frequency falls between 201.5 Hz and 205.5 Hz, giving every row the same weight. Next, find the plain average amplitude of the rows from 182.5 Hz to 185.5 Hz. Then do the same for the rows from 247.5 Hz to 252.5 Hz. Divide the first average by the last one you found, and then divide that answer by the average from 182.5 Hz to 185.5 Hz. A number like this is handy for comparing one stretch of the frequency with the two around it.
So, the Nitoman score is 0.229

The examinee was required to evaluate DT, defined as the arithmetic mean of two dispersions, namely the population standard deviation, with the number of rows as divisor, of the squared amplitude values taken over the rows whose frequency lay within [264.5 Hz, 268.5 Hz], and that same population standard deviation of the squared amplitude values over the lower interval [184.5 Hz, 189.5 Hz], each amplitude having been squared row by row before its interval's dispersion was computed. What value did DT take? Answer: 0.83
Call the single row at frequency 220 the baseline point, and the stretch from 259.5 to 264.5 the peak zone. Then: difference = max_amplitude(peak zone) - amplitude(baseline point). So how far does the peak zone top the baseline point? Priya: -0.66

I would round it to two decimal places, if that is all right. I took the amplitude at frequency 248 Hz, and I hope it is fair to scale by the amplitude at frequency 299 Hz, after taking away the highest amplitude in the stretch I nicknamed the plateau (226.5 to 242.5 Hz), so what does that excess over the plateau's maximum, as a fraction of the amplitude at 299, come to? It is -0.12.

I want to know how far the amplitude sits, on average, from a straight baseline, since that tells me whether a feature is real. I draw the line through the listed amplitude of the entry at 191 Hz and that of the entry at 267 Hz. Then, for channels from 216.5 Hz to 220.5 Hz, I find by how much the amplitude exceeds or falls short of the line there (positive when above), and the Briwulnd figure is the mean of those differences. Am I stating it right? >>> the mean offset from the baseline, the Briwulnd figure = 0.580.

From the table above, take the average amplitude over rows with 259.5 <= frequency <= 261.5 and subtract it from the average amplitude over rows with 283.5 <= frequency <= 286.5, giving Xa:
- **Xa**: 0.5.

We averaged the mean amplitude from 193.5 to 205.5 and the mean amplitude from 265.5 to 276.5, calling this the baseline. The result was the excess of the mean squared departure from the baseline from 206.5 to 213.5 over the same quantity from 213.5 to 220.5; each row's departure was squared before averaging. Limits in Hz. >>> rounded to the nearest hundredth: -0.13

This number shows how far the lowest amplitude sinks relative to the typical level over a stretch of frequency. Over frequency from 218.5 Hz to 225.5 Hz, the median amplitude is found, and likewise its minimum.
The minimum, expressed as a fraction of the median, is 0.965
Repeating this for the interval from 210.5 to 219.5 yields 0.960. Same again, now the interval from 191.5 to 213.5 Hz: 0.923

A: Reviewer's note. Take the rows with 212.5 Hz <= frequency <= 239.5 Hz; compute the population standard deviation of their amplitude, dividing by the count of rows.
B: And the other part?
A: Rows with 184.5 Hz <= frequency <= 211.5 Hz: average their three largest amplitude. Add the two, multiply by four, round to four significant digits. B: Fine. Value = 23.89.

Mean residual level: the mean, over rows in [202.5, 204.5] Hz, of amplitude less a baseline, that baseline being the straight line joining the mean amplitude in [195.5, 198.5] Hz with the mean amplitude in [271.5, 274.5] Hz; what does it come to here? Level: 0.55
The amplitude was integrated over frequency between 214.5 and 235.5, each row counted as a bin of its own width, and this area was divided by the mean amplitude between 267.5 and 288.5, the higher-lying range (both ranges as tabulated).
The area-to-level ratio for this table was 22.6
